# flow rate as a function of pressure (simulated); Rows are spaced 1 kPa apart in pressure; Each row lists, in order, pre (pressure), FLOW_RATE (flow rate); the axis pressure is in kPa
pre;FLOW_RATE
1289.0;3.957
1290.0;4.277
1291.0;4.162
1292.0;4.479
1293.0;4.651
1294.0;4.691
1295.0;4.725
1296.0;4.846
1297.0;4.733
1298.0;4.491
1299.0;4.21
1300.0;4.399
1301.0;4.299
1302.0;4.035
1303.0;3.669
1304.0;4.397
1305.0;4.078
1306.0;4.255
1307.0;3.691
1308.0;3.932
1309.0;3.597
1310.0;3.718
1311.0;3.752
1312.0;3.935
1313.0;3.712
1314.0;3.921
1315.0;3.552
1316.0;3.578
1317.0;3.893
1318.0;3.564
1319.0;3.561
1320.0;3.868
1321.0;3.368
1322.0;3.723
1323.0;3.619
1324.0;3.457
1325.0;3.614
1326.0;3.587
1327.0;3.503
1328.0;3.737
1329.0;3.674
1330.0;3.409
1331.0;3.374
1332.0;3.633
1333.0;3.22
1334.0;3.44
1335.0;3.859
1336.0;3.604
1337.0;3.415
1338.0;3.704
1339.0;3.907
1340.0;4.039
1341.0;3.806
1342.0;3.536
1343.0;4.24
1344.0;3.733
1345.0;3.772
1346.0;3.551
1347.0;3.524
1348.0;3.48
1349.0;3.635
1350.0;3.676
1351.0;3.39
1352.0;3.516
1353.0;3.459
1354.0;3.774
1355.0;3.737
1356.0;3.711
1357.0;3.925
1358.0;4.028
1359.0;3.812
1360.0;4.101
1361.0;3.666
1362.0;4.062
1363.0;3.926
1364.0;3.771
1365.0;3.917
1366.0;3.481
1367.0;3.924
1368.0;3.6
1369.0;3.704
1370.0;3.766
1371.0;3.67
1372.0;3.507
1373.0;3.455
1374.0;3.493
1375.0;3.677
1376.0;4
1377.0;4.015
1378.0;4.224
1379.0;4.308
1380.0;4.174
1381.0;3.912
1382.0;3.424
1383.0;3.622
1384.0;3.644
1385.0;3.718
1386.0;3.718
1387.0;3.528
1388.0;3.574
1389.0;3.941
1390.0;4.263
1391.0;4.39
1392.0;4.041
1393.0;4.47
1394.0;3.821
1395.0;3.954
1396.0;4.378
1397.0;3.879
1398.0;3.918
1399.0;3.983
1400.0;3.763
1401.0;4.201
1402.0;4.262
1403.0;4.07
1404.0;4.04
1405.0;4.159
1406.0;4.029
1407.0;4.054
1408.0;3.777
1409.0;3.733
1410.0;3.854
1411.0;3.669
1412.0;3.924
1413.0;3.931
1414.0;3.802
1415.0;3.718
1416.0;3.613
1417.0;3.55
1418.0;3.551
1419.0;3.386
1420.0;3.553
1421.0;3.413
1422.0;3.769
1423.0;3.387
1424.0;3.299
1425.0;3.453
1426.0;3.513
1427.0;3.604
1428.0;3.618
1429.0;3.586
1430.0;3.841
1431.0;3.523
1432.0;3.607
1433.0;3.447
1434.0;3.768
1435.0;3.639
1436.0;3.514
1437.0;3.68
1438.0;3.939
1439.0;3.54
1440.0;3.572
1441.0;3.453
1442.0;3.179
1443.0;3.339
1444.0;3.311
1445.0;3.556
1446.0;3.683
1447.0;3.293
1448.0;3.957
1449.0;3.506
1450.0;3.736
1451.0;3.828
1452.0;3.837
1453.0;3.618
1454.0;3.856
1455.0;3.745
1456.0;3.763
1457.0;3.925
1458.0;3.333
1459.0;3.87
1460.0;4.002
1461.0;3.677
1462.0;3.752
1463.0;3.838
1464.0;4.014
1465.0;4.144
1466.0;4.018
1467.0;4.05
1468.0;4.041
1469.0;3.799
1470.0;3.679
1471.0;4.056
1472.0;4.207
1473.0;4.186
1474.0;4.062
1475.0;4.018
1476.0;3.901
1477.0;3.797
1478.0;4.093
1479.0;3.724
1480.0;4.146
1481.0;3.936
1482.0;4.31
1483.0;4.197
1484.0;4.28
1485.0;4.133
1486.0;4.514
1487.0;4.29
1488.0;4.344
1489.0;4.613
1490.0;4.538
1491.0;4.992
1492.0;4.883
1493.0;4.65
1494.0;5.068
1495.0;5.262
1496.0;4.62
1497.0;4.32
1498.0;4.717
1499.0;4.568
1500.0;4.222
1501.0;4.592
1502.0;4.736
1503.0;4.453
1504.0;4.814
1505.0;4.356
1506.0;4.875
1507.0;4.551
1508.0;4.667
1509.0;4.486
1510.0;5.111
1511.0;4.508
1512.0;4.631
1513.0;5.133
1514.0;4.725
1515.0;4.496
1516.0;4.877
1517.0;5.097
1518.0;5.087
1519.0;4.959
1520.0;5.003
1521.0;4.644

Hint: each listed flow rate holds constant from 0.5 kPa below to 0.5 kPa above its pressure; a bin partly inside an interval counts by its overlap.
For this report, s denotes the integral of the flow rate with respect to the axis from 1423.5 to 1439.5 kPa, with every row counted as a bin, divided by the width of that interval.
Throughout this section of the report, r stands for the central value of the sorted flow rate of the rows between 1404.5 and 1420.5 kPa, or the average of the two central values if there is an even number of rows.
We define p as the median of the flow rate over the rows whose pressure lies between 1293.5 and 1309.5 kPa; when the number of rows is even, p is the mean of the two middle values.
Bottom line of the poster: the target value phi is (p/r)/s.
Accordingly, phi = 0.317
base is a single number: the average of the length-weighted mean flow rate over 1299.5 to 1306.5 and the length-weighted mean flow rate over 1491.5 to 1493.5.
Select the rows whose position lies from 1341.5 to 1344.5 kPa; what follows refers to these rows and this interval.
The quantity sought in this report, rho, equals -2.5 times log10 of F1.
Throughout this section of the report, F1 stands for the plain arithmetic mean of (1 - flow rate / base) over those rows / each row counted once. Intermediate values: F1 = 0.14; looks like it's 2.1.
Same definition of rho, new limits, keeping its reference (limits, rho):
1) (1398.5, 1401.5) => 2.4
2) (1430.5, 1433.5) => 1.7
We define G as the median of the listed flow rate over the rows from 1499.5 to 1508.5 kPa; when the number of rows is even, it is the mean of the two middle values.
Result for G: 4.59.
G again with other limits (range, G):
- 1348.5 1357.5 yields 3.68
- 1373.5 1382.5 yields 4.00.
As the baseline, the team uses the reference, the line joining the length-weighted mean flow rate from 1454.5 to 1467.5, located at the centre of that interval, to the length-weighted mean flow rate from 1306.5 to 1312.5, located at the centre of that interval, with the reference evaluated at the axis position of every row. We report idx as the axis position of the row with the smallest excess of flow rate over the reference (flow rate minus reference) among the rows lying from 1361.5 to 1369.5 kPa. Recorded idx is 1366.0 kPa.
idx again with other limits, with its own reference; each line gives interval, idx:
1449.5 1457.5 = 1453.0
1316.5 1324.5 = 1321.0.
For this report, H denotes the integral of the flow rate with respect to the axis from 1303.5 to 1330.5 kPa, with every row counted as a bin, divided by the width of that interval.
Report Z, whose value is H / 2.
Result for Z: 1.86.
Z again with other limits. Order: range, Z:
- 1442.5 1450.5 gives 1.77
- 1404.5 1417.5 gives 1.92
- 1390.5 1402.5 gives 2.04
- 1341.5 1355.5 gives 1.82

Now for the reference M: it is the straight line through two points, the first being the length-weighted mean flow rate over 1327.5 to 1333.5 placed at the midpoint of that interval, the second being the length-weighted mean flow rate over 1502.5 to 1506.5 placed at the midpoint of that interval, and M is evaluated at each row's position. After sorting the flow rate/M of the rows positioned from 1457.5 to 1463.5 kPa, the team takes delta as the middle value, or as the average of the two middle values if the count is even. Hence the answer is 0.871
